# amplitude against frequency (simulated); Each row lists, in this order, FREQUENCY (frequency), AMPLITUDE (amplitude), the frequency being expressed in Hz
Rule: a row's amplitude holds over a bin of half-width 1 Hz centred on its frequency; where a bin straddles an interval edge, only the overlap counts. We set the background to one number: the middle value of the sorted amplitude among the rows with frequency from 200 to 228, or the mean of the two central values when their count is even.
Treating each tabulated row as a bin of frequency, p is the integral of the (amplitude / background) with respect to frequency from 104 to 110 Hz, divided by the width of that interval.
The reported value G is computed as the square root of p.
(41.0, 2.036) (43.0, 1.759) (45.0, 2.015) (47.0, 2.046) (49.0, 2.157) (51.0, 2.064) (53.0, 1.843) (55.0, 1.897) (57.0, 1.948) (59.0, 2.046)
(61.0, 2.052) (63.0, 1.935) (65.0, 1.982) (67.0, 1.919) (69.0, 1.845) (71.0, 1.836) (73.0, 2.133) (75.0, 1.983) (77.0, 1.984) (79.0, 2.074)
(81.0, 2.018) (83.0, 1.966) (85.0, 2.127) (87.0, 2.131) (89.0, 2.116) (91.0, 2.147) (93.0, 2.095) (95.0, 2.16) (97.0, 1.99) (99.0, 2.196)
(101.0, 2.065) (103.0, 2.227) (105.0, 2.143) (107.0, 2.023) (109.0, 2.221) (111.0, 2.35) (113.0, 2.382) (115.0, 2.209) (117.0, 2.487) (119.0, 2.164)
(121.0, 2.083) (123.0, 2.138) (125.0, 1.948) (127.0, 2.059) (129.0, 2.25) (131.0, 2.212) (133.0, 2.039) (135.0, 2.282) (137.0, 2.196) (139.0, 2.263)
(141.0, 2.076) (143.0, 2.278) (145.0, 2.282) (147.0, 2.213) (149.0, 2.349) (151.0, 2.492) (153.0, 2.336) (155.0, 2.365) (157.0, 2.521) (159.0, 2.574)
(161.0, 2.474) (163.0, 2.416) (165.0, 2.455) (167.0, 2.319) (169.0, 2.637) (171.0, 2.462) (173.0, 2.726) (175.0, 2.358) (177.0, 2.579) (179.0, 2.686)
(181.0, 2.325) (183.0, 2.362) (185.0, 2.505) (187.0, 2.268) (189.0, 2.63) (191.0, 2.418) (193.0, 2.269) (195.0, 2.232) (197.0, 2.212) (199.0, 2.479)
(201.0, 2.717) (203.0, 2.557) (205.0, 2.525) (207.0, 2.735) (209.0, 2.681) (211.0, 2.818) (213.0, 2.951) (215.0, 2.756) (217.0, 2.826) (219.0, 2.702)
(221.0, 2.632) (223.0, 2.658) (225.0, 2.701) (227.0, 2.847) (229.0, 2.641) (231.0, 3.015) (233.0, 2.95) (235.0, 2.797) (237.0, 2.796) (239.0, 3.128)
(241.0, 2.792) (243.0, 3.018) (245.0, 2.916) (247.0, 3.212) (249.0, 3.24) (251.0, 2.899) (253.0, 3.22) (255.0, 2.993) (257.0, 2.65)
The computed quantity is 0.89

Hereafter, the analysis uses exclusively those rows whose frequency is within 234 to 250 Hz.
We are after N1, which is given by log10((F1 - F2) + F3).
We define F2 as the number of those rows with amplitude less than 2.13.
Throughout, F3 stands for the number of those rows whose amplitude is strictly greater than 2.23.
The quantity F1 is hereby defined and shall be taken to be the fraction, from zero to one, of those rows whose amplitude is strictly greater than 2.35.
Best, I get 0.954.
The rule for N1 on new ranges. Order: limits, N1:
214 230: 0.954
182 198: 0.875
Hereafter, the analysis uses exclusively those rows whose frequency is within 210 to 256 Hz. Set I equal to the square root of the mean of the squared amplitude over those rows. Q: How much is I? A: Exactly 2.90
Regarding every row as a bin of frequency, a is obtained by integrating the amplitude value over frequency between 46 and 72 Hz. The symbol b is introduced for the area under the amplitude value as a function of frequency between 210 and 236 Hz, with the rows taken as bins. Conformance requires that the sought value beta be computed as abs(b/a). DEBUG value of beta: 1.4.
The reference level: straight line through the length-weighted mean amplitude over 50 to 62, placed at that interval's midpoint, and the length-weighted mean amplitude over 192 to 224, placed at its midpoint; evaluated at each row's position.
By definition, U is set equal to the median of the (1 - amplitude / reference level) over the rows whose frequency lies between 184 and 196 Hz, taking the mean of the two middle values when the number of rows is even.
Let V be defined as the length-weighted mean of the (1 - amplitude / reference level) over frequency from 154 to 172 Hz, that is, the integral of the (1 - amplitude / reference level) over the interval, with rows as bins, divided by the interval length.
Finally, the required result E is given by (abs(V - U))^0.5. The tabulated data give 0.31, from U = 0.07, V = -0.020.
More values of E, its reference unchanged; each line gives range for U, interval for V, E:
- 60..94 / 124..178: 0.04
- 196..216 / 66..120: 0.21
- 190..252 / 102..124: 0.15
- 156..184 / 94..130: 0.18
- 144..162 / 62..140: 0.13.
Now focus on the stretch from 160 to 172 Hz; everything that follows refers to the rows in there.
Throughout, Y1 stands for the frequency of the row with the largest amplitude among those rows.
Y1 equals 169.0 Hz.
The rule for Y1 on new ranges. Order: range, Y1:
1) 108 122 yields 117.0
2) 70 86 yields 73.0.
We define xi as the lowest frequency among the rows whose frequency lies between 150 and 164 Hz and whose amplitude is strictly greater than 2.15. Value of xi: 151.0 Hz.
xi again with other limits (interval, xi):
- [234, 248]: 235.0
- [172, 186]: 173.0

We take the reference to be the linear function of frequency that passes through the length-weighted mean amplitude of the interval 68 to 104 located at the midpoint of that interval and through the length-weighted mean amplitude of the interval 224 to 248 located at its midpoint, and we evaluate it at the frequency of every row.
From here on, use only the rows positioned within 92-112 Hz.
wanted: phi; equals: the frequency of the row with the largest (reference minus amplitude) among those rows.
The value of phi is 107.0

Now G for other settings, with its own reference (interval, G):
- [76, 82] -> 0.86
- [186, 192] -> 0.95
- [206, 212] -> 1.01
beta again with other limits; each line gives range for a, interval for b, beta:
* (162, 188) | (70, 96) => 0.8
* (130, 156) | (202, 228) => 1.2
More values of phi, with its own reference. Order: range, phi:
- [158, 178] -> 175.0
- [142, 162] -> 147.0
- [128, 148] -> 141.0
